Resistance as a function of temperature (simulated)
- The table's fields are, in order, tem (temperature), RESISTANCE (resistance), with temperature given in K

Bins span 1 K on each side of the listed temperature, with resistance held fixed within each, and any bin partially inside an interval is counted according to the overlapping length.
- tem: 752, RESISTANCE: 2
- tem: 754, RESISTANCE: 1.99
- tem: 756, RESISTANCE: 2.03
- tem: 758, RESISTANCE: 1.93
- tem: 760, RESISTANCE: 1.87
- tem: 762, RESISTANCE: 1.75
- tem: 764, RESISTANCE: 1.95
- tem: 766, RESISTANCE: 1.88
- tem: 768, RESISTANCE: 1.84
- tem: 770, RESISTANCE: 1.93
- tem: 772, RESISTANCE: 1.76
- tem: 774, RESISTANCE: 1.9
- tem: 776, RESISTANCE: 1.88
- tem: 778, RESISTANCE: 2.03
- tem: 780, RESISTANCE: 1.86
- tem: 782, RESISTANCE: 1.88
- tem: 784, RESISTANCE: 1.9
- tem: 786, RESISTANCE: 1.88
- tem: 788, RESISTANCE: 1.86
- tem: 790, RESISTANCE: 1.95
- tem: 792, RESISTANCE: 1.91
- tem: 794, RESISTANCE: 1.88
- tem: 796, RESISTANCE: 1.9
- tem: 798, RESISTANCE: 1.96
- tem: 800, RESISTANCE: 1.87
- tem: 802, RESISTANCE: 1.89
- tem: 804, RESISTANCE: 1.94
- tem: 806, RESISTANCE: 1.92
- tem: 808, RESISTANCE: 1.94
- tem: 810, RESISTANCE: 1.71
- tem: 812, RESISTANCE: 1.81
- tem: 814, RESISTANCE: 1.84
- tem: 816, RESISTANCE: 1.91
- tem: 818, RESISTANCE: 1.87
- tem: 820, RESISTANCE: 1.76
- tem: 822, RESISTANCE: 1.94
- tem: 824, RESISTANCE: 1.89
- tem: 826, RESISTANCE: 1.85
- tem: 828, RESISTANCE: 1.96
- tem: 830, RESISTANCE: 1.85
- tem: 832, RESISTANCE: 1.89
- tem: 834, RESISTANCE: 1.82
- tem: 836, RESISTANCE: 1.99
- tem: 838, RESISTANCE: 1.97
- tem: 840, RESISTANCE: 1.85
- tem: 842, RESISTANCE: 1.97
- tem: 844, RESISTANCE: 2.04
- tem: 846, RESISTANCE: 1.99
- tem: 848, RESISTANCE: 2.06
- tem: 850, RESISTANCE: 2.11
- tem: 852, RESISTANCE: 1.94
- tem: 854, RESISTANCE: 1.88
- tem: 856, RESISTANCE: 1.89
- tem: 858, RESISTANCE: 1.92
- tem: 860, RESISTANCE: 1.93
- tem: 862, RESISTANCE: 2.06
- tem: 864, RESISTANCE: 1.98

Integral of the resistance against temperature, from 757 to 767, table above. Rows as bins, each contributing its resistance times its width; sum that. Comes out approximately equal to 18.8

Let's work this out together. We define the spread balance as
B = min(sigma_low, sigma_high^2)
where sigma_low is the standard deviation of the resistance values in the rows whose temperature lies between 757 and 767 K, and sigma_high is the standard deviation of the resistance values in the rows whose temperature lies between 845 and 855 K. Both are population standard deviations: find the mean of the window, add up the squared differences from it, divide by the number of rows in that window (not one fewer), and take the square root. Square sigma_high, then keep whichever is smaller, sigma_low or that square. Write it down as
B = 0.0067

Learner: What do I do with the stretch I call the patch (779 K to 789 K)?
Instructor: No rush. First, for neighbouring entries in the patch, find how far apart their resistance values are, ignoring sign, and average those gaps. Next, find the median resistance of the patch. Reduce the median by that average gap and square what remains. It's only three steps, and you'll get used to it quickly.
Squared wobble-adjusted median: 3.46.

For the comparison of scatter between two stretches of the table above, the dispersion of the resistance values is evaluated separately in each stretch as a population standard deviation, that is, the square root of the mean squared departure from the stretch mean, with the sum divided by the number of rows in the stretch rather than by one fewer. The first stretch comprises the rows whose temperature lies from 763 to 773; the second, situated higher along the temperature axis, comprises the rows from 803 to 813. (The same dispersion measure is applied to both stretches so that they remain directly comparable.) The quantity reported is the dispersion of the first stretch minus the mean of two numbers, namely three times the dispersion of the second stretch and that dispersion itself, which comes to -0.114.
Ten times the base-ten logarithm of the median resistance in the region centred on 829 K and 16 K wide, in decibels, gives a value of 2.76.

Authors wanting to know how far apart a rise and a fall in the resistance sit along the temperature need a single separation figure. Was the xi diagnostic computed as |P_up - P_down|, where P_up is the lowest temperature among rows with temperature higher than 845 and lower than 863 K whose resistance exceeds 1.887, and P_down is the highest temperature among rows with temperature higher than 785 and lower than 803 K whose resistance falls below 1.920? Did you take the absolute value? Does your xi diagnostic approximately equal 44 K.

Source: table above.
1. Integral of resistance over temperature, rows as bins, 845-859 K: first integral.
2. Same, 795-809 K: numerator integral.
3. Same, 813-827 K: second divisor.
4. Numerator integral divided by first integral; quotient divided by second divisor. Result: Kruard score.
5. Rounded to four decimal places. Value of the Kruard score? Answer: 0.0373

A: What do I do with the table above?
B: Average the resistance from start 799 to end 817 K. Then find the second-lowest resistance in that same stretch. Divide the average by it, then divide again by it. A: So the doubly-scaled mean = 0.571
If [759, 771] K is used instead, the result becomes 0.552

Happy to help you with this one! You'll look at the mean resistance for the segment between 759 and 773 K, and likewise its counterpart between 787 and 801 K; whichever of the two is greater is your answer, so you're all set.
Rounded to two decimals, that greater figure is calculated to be 1.90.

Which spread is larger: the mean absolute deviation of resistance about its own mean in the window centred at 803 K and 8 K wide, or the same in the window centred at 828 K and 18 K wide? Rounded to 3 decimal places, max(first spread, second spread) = 0.056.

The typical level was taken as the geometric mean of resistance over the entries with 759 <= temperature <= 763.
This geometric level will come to 1.81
